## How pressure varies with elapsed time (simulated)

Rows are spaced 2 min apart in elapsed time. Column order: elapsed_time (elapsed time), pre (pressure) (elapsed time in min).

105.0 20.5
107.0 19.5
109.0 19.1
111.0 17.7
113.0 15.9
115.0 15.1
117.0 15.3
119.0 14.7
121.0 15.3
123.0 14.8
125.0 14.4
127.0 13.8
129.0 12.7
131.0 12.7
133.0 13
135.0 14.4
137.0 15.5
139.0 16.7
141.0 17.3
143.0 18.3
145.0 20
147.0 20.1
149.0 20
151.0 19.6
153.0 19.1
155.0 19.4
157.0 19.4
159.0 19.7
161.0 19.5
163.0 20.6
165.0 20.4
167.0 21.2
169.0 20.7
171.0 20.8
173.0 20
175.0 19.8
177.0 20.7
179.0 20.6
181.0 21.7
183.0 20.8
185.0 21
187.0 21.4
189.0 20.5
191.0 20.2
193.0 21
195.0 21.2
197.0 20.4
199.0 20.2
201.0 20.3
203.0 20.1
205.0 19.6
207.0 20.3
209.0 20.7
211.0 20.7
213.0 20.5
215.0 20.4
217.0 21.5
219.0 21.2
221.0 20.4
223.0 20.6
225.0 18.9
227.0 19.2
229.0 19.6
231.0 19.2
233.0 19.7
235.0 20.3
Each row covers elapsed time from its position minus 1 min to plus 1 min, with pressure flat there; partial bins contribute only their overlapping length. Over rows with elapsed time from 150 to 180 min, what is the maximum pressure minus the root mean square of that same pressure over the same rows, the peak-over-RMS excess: 1.1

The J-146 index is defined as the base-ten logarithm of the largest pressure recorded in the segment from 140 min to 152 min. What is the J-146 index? 1.30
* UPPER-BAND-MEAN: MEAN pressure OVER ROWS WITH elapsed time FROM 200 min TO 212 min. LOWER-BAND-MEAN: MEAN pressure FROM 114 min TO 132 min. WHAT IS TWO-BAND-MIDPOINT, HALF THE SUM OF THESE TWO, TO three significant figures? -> 17.3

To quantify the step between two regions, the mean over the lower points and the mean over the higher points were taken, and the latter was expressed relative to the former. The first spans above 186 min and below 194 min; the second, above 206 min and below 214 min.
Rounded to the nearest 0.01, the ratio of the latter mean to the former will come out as 0.99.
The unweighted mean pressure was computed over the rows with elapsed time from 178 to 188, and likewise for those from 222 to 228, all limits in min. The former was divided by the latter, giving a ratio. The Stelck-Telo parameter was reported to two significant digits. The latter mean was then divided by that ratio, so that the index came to 18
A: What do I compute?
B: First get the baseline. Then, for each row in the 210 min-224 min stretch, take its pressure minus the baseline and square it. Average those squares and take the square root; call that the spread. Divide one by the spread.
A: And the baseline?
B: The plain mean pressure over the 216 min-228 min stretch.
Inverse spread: 1.7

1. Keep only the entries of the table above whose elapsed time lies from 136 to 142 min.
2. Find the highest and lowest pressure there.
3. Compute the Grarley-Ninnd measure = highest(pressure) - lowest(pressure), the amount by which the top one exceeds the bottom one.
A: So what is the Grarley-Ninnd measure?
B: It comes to 1.80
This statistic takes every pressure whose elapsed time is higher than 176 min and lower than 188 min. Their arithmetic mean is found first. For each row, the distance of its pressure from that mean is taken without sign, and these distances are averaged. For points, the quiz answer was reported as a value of 0.34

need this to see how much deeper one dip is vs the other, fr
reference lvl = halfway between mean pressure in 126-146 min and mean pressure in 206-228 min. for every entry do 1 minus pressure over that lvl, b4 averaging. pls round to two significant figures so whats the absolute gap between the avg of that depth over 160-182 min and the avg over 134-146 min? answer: 0.20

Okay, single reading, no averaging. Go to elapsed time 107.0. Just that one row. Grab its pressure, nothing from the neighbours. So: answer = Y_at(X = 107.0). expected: 19.5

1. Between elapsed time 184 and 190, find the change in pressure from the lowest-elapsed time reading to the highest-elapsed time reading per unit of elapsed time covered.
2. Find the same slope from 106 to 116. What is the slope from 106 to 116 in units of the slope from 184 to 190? 4.4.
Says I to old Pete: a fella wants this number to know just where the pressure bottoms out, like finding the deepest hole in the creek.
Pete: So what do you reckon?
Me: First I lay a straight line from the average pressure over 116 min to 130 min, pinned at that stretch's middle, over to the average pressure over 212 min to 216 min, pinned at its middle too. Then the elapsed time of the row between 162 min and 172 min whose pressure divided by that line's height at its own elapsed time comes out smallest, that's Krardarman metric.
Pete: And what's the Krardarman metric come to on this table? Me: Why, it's 171.0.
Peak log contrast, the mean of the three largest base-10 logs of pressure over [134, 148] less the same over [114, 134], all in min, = 0.11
